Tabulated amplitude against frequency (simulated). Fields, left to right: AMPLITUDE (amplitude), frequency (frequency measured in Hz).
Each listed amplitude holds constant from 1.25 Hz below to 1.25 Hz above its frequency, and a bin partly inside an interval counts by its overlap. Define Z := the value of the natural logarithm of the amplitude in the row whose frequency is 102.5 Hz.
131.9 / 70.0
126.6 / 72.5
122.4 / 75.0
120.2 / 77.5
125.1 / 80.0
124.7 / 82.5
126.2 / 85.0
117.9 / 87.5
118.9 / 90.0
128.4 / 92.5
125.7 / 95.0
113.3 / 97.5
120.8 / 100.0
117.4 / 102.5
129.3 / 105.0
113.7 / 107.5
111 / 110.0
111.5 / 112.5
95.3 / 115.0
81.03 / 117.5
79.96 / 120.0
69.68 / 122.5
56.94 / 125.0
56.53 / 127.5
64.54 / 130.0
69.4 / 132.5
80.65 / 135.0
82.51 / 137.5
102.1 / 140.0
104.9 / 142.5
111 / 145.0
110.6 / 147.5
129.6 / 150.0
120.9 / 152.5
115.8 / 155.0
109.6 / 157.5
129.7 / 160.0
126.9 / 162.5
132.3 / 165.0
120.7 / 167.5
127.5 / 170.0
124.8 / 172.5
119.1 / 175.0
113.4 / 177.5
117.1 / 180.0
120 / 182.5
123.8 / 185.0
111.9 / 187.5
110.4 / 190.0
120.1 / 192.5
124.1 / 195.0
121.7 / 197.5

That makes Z 4.77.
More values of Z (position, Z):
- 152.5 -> 4.79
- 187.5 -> 4.72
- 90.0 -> 4.78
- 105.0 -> 4.86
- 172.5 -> 4.83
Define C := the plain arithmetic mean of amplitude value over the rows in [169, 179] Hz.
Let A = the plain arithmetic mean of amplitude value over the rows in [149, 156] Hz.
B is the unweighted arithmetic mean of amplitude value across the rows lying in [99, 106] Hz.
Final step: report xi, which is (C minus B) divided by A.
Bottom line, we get 0.0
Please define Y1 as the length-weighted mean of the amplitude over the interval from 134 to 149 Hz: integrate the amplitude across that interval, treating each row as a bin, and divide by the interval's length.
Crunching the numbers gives 99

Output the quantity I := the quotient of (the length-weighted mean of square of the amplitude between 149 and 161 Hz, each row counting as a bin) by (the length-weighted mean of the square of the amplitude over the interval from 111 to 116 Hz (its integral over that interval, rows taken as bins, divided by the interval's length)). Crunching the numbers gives 1.34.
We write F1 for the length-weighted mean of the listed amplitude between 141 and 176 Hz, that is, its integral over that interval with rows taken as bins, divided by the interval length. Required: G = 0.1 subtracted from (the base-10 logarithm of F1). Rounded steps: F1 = 120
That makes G 1.98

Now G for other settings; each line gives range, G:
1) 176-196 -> 1.97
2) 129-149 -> 1.86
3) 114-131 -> 1.76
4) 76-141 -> 1.91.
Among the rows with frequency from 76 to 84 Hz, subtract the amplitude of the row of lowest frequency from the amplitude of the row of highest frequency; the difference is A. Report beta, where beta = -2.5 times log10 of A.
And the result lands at -1.6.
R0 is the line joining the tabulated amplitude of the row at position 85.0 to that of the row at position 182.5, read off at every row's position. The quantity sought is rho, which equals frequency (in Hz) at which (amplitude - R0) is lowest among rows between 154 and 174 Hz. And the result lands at 157.5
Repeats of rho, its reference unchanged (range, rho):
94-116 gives 115.0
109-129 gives 127.5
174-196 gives 190.0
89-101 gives 97.5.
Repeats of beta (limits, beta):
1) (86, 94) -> -2.6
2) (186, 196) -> -2.7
